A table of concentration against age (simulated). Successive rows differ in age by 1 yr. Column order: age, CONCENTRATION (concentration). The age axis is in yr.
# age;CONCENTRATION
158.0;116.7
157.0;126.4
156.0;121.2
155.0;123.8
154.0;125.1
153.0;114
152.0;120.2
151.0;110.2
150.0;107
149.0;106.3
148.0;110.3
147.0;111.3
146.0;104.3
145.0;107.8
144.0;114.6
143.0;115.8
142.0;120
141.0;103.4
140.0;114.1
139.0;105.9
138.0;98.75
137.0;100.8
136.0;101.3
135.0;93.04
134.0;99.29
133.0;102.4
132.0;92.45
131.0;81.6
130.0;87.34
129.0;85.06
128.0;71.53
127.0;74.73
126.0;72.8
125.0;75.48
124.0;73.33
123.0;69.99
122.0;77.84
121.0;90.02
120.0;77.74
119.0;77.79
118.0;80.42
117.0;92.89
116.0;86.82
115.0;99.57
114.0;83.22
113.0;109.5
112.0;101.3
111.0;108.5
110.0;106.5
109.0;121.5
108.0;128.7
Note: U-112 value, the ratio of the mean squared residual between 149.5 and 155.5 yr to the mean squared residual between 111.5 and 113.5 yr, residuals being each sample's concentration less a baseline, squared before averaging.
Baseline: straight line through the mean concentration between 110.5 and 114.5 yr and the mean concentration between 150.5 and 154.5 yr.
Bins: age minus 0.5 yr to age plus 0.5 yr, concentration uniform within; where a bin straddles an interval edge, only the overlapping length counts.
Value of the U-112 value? 1.02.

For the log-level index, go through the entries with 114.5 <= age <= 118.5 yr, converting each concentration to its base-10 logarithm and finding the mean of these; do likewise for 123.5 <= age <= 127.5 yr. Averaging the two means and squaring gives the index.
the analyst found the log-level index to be 3.7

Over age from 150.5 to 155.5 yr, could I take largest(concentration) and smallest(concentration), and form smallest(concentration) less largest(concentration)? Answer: -15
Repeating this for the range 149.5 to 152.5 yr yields -13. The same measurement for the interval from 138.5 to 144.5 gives -17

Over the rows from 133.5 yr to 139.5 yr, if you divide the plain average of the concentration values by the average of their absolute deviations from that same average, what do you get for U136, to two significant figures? 35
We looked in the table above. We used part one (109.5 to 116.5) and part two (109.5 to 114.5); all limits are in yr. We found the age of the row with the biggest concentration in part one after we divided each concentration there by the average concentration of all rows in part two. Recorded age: 113.0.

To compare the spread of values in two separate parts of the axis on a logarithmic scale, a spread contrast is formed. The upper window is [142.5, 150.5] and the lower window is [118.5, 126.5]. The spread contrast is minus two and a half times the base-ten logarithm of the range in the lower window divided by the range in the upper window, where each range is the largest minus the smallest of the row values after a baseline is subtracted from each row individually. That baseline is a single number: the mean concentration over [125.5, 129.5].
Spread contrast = -0.60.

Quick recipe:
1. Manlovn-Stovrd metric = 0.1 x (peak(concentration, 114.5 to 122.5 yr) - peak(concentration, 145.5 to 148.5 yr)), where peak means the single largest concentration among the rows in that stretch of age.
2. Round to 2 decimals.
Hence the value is -1.17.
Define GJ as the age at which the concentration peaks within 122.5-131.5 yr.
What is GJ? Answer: 130.0 yr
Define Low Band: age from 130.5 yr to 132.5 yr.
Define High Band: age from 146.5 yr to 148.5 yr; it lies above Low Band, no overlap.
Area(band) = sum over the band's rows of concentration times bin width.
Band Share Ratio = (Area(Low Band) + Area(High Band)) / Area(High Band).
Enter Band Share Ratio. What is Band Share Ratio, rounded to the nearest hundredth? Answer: 1.79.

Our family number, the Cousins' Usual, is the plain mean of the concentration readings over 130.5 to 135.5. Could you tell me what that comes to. 94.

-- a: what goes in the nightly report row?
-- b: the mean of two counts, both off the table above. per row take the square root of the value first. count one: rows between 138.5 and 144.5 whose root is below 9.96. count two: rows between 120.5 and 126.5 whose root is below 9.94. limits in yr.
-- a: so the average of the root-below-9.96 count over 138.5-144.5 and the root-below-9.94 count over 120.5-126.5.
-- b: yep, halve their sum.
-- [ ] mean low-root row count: 3.0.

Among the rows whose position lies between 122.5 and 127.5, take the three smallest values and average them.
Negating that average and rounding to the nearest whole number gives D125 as -72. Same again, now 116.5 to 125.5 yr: -73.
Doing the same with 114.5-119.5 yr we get -82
